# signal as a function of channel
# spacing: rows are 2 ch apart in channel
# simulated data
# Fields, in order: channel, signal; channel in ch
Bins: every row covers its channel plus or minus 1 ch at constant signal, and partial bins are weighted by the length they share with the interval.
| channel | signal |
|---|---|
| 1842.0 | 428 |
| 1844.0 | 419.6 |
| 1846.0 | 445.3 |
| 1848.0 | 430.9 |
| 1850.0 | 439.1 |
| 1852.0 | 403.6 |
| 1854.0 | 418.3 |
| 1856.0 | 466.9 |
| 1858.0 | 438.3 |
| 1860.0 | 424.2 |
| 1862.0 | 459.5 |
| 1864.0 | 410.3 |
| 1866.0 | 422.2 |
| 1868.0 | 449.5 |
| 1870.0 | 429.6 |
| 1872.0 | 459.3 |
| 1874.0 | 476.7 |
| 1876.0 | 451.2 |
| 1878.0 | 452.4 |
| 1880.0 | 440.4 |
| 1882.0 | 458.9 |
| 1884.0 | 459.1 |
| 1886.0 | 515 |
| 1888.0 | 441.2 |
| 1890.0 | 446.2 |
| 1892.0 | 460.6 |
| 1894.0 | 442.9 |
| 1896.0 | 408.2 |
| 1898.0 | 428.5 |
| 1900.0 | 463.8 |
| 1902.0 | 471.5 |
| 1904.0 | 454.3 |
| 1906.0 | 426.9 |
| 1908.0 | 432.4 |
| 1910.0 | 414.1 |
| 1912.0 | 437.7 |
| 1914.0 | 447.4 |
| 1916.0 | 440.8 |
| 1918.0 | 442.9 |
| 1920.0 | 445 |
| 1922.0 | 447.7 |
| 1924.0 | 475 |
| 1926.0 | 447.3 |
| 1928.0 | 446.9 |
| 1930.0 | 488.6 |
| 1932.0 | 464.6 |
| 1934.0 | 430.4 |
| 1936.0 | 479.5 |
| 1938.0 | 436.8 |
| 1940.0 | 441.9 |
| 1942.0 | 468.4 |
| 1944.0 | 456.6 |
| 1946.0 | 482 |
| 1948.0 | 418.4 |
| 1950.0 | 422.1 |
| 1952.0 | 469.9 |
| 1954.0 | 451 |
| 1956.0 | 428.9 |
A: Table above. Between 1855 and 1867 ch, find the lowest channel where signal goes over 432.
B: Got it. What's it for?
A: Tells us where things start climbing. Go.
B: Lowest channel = 1856.0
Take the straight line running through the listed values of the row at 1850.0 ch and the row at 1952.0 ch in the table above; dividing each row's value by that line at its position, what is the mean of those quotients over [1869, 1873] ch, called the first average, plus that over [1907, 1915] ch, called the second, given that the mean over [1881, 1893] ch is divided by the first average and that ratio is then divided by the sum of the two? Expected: 0.53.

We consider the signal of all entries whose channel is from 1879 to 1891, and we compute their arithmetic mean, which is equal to 460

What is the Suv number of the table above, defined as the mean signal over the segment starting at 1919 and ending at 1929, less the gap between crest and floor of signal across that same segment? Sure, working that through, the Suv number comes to 422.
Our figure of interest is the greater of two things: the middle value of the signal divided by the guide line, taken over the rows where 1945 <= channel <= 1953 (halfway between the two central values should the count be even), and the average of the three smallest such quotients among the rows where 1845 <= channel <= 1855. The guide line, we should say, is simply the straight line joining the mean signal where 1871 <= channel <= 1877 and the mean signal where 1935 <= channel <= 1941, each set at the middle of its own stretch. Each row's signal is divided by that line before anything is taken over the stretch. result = 0.989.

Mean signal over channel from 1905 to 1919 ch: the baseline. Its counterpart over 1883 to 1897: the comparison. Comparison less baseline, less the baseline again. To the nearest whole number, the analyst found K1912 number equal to -416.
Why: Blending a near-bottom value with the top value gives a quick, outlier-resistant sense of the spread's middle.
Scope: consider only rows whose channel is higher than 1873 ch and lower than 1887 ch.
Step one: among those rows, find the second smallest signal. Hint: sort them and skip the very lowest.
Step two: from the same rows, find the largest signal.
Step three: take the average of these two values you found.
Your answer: 483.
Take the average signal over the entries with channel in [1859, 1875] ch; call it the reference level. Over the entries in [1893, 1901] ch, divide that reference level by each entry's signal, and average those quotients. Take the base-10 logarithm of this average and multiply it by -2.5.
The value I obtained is -0.016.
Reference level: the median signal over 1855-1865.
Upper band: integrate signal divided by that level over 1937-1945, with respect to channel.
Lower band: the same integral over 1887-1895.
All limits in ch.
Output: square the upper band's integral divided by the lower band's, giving 1.014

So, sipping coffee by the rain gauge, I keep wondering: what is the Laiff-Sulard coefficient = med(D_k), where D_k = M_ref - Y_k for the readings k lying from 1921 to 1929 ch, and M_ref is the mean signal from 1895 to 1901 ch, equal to -14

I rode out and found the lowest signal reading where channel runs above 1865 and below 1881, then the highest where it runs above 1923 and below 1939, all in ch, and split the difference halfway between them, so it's 455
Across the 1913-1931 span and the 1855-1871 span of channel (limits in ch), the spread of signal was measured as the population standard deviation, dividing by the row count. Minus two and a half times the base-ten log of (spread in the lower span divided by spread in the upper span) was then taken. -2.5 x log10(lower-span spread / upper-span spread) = -0.18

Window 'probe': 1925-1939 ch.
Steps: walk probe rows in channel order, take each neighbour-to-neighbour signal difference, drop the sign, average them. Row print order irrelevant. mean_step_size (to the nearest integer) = 32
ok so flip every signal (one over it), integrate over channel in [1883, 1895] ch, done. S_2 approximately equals 0.0261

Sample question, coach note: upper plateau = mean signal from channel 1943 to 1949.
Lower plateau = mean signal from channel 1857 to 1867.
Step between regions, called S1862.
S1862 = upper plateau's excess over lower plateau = 21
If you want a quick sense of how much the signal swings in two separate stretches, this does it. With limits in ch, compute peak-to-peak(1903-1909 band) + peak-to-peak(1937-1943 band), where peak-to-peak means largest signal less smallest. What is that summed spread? 59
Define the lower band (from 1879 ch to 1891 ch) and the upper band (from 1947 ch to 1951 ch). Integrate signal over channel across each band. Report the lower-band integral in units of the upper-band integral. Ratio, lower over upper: 3.3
